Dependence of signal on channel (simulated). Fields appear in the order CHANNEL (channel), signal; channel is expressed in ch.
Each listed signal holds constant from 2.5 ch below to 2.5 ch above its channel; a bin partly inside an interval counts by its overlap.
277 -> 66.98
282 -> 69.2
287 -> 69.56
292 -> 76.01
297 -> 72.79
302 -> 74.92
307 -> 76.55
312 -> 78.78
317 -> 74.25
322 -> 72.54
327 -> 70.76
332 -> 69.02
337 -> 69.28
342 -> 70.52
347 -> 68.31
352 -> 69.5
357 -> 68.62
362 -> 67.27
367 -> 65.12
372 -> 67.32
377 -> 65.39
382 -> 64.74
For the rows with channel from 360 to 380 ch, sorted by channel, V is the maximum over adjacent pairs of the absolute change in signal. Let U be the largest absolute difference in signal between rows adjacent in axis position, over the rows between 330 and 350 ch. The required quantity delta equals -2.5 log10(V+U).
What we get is -1.6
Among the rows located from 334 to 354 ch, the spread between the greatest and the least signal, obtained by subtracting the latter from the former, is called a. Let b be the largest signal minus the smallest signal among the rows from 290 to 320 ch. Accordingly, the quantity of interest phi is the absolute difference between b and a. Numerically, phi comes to 3.8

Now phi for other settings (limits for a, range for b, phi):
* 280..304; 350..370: 2.4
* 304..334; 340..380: 4.4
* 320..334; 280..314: 6.1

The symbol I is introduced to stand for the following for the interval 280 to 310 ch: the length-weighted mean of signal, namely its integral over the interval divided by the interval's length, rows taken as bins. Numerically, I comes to 73.3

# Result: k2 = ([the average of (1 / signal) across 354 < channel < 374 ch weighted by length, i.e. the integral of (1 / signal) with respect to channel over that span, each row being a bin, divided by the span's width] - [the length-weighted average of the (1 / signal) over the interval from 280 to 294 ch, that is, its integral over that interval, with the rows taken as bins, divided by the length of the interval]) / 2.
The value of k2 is 0.0004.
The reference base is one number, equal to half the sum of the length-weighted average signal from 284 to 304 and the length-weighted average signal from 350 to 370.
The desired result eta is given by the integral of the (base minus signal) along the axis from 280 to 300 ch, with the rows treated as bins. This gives -33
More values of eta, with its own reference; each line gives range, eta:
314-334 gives -30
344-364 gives 37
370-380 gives 41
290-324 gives -162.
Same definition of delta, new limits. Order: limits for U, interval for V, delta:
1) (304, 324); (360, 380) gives -2.1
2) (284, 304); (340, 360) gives -2.3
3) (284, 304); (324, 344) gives -2.3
